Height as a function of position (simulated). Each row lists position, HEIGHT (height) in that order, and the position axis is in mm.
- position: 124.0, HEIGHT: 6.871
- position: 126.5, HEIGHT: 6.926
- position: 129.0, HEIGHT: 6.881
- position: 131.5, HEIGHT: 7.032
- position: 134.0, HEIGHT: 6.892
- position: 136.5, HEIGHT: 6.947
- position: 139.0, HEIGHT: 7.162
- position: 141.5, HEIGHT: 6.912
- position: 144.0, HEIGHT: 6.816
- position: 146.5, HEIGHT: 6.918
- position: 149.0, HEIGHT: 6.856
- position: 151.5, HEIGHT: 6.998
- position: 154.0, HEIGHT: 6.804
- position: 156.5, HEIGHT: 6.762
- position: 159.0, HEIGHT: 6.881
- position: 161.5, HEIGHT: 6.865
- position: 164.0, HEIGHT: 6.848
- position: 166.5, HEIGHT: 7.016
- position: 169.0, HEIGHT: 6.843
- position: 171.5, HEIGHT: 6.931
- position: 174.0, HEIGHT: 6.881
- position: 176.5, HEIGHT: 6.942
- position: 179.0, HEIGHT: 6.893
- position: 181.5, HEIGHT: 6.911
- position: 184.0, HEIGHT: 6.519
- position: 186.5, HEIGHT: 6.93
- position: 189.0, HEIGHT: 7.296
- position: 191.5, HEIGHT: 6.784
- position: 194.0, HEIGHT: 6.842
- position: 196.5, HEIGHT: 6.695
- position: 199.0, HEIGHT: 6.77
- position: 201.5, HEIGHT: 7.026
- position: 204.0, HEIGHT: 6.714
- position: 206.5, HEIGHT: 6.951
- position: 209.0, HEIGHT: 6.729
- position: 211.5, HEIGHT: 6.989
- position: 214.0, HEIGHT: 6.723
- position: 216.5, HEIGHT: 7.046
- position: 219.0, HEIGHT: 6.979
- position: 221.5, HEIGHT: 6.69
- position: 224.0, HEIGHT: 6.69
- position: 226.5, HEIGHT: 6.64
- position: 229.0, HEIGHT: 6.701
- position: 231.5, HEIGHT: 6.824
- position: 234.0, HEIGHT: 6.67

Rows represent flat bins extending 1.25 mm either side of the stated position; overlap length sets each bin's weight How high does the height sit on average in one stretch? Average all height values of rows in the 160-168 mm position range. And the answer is 6.91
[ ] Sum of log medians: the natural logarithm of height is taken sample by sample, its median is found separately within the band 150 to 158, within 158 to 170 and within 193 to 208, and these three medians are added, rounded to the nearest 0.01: 5.76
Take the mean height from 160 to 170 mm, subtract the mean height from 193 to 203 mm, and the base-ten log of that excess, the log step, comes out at -1.2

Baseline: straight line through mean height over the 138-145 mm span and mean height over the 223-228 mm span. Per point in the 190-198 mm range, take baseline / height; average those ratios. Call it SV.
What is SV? 1.00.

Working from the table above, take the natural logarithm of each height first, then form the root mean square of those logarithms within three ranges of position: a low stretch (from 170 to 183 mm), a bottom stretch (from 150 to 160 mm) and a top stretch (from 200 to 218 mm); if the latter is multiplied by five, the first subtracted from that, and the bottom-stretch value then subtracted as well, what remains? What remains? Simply 5.79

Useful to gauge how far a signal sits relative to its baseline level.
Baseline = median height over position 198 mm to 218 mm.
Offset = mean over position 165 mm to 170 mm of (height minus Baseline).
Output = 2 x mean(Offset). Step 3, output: 0.14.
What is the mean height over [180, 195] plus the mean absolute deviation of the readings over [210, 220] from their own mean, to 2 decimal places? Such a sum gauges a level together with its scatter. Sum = 6.99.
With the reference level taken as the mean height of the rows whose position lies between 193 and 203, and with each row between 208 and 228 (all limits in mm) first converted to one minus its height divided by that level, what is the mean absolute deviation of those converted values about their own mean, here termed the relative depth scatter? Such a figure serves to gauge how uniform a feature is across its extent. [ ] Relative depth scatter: 0.021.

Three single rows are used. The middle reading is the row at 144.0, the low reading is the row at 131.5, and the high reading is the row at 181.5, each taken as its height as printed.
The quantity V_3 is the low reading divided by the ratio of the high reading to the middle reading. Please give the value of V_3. 6.94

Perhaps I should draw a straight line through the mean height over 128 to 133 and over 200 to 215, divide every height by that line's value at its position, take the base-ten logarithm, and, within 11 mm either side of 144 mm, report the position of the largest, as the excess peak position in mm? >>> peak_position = 139.0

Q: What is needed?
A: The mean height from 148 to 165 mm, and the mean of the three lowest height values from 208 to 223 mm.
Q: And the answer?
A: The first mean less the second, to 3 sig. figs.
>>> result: 0.145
